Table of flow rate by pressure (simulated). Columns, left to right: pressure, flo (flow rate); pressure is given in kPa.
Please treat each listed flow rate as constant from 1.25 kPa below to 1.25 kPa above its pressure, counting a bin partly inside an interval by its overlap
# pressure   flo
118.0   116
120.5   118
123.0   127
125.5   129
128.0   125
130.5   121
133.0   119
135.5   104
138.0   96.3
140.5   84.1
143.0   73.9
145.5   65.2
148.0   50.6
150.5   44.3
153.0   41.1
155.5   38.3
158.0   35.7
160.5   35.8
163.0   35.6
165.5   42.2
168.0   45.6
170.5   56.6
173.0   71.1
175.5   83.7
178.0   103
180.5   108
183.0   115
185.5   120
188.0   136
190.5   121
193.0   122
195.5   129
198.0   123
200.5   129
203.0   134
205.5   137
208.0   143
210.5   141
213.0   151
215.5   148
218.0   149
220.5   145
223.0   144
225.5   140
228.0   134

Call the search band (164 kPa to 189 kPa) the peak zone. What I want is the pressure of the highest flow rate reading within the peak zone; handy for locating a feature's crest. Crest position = 188.0 kPa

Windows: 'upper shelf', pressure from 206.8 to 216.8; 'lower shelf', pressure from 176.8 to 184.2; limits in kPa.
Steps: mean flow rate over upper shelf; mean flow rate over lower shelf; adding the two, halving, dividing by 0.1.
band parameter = 1272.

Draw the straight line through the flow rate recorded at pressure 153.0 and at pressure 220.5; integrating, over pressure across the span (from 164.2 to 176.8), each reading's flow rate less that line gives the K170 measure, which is -102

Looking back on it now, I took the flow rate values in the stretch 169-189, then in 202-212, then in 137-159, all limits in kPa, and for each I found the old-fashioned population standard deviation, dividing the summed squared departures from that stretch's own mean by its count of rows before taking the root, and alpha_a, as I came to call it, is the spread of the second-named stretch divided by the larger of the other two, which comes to 0.14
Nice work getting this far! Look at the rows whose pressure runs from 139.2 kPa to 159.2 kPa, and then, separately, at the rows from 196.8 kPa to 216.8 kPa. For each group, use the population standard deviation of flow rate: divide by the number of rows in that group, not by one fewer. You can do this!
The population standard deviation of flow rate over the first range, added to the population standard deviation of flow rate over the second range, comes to 25.7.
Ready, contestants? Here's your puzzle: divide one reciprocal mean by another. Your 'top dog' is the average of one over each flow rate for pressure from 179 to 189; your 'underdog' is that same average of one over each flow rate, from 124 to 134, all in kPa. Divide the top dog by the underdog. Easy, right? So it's 1.0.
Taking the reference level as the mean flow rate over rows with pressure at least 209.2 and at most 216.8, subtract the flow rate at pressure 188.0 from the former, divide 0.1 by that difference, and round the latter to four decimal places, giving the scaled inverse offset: 0.0094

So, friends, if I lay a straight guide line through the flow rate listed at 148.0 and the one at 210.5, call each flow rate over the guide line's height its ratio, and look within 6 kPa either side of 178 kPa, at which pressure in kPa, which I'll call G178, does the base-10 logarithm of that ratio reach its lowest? 173.0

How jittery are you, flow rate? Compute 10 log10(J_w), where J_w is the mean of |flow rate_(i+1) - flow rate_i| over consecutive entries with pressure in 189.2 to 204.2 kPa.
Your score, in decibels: 7.0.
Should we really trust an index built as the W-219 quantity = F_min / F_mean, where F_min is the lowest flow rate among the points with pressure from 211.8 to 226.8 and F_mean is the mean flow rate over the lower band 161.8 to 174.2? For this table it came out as 2.8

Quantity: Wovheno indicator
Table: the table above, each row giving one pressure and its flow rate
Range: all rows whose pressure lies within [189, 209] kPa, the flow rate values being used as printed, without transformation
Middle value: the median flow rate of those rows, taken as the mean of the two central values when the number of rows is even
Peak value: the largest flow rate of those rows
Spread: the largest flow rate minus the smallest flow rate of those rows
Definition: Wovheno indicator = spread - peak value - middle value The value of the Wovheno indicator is -250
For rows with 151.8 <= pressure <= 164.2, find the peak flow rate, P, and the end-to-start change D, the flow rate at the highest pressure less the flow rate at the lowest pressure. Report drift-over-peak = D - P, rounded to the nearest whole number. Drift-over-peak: -47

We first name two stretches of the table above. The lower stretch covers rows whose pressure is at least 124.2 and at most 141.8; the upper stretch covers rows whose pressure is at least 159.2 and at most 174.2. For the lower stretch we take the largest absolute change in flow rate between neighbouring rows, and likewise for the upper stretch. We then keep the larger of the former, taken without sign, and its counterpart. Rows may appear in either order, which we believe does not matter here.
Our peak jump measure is 15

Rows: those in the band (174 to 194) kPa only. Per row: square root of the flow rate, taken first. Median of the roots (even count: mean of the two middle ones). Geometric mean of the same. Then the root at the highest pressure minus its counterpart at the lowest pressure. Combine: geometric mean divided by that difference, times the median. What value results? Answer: 61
